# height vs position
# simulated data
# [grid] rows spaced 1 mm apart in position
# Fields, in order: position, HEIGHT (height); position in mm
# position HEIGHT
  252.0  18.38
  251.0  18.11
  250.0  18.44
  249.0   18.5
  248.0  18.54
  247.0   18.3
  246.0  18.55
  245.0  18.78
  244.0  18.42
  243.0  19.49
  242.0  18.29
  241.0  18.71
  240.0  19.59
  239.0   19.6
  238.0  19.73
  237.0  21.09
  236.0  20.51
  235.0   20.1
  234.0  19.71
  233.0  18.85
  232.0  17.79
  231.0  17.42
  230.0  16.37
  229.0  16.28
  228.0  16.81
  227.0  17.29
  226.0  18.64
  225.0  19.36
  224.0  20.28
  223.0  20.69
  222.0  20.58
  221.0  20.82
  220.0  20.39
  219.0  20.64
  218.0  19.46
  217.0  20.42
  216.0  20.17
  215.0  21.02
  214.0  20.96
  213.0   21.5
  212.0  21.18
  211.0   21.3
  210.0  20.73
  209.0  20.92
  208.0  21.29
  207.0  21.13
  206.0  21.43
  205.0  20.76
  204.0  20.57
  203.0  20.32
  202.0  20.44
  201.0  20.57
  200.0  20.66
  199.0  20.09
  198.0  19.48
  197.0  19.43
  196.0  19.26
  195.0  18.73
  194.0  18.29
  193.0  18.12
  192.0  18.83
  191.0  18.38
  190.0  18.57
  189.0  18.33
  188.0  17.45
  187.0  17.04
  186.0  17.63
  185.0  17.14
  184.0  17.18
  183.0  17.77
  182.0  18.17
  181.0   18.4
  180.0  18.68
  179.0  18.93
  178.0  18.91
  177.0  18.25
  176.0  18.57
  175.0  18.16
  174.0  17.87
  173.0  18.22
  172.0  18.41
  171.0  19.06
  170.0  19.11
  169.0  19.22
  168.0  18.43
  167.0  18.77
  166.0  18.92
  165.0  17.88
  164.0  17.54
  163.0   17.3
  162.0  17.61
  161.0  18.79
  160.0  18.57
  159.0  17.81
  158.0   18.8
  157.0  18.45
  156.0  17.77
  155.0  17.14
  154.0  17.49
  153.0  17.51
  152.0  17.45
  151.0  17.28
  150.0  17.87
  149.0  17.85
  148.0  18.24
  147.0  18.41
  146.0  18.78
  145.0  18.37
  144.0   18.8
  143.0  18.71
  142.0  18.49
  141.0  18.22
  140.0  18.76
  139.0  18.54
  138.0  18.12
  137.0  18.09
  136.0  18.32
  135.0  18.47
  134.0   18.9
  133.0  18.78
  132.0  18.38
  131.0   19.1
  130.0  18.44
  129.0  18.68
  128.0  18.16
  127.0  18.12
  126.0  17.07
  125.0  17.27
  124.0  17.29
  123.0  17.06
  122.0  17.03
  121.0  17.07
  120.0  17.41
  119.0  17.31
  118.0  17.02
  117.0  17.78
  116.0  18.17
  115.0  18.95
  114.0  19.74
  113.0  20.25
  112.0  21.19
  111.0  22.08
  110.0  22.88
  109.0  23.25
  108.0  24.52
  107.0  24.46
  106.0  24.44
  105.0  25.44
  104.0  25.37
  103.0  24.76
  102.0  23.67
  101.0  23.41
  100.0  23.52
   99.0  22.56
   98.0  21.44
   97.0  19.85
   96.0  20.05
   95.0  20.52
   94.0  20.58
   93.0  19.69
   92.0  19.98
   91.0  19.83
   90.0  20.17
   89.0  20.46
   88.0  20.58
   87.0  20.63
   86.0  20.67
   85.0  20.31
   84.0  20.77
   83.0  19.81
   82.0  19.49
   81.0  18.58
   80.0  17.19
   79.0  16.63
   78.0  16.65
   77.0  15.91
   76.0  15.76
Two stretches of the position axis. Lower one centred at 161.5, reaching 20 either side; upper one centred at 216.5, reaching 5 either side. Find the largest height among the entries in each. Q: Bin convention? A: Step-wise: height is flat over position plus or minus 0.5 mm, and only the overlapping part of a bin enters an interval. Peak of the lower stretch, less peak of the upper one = -2.3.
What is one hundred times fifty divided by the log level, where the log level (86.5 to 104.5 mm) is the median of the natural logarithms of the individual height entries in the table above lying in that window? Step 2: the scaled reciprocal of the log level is 1653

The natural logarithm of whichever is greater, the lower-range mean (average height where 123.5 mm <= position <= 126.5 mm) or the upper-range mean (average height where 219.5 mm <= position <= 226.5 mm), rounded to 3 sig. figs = 3.00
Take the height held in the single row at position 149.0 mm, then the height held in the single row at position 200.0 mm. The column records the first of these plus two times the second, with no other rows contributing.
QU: 59.2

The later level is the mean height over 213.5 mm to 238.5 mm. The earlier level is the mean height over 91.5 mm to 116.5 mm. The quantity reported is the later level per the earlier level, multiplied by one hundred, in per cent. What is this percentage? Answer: 88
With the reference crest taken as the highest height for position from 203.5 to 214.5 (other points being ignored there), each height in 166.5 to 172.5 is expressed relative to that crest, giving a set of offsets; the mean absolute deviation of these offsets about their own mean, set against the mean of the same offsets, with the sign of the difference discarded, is 2.96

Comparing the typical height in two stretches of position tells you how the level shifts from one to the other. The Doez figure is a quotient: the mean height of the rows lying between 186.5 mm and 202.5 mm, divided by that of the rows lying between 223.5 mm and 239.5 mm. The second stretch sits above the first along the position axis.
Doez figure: 1.01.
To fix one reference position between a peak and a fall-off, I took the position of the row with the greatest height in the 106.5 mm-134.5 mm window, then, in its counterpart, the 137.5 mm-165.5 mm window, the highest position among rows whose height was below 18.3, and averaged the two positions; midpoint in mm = 136.5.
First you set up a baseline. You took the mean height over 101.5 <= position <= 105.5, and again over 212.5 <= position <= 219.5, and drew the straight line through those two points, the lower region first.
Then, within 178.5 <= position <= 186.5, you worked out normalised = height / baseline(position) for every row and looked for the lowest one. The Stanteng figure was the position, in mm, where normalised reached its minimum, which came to 185.0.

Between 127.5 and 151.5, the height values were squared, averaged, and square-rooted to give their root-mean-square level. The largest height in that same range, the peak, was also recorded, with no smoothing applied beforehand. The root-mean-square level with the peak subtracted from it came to -0.7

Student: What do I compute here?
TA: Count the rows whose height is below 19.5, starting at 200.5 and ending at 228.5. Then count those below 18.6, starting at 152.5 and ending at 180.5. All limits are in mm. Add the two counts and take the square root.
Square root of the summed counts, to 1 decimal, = 4.8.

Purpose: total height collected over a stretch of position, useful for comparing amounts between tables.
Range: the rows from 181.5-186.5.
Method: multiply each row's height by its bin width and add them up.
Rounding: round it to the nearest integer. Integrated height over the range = 88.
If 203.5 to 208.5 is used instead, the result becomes 105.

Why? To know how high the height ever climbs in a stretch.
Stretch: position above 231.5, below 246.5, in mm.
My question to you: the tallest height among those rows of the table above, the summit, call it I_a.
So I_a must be 21.09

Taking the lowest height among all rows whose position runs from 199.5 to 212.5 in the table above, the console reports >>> 20.32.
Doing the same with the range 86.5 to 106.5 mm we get 19.69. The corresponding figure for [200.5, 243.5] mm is 16.28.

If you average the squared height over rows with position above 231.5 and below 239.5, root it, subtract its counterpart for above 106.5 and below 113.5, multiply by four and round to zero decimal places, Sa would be -12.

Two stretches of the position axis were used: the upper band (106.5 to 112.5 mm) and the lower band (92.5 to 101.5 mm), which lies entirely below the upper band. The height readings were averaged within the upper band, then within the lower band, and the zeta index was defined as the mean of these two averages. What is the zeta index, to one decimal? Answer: 22.2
